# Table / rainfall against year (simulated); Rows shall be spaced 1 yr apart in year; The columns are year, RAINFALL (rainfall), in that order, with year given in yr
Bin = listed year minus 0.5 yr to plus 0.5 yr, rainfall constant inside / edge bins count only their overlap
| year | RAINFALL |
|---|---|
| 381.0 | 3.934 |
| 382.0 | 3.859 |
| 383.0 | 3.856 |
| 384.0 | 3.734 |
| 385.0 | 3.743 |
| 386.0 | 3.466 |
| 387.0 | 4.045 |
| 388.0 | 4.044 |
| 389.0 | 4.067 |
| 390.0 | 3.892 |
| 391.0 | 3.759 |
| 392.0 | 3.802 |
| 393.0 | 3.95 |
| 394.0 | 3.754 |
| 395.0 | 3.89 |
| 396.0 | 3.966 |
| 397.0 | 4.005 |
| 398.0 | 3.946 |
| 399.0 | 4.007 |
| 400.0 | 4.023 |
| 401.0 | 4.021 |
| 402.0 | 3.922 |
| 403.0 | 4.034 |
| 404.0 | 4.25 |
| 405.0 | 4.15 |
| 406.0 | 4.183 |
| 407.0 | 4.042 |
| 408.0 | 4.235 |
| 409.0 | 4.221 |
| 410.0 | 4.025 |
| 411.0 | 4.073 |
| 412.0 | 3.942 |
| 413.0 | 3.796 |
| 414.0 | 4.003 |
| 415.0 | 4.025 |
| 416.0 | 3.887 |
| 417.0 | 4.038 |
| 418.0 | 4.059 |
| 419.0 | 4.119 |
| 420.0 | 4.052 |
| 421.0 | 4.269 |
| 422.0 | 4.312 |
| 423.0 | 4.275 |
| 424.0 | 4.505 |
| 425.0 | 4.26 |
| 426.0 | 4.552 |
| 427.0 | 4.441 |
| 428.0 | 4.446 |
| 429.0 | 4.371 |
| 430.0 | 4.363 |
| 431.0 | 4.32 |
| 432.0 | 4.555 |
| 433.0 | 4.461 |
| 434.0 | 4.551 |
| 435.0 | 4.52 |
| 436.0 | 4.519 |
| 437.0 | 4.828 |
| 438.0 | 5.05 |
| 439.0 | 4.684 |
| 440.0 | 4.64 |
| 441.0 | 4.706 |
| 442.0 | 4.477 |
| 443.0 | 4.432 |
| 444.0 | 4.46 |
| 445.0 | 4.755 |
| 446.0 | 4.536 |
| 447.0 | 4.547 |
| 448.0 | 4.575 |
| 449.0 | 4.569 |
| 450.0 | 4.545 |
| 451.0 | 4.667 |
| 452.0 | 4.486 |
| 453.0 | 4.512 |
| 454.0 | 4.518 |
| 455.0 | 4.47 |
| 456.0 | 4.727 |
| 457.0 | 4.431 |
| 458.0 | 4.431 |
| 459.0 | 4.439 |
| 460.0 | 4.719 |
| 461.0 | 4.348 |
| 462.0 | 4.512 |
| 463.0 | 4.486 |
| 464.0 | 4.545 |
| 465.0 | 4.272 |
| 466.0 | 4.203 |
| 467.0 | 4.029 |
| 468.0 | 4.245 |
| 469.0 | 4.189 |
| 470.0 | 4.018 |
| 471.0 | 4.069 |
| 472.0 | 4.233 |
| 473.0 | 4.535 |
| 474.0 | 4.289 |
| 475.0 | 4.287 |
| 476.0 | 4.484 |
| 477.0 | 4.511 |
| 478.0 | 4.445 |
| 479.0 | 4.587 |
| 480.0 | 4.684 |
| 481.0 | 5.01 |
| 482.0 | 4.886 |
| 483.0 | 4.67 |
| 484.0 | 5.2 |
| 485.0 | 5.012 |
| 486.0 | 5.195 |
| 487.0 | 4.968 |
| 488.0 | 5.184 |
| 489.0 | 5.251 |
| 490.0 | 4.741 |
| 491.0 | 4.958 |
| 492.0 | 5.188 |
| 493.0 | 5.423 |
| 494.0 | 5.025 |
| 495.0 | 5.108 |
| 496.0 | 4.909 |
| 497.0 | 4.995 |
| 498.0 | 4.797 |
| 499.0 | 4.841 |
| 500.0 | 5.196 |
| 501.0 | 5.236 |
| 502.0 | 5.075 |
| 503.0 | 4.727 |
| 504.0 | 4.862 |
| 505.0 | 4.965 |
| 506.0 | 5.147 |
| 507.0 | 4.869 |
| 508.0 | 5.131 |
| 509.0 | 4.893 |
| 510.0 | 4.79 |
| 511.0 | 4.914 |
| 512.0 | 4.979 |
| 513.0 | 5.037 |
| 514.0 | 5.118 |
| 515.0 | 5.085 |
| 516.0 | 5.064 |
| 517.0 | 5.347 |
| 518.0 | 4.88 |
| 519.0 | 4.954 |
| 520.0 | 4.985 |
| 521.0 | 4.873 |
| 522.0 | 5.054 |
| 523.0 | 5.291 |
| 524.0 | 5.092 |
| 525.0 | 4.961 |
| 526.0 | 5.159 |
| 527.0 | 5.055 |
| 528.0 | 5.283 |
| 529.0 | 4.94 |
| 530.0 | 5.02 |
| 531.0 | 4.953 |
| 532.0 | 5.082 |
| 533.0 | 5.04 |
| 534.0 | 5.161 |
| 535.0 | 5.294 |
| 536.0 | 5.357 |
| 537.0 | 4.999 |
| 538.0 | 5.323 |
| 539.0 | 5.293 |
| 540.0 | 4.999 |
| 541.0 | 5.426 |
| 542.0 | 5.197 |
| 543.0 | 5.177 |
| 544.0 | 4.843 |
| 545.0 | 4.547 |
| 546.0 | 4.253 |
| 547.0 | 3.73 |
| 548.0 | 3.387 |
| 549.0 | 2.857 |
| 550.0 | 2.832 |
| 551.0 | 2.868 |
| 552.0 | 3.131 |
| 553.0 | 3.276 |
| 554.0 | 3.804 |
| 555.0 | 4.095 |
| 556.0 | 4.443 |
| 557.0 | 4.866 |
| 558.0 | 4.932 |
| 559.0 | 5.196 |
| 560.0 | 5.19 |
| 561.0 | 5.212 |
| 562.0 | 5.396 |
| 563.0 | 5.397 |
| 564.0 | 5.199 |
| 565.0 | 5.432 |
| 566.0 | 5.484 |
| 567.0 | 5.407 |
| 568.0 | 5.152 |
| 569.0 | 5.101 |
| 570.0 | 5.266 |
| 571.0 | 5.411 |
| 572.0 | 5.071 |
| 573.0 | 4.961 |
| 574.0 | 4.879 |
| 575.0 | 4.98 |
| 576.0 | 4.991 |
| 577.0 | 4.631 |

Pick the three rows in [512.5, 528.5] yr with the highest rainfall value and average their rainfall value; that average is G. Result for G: 5.31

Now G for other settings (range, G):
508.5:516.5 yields 5.09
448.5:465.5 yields 4.70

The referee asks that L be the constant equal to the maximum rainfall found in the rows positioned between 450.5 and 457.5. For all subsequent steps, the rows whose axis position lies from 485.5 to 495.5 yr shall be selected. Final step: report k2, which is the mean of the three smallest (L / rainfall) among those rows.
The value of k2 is 0.89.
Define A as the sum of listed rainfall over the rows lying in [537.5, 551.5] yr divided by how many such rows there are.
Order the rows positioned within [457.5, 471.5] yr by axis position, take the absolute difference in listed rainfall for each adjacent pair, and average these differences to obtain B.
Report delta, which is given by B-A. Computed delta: -4.2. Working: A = 4.34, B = 0.148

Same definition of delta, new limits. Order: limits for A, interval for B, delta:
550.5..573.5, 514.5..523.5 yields -4.6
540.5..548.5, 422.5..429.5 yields -4.4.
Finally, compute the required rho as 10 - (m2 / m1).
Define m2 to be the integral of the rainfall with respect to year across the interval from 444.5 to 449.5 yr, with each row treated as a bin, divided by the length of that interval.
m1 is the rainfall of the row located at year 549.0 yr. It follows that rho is 8.39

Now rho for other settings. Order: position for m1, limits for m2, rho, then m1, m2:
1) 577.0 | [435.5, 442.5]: 8.98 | 4.631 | 4.70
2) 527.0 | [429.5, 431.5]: 9.14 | 5.055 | 4.34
